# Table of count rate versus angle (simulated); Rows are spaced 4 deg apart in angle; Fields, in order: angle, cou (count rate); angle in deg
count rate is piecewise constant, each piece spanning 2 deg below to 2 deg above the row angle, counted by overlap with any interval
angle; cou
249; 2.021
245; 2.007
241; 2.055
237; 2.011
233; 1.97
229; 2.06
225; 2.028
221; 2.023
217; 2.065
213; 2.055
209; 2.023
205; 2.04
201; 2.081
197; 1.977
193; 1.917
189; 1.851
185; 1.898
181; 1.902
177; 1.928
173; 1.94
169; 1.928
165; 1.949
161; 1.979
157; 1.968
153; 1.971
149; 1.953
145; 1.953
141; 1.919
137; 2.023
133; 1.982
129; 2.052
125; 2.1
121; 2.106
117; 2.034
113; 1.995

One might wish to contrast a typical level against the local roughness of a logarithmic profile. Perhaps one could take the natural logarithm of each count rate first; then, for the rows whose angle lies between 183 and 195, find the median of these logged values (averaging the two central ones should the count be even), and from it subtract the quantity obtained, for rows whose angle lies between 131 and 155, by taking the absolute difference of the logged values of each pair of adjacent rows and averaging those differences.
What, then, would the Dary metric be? 0.62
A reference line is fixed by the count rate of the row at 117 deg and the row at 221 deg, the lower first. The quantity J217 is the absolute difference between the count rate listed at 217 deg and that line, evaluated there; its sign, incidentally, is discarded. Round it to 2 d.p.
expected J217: 0.04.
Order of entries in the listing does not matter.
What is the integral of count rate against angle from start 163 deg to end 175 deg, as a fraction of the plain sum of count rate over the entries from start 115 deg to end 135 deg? 2.3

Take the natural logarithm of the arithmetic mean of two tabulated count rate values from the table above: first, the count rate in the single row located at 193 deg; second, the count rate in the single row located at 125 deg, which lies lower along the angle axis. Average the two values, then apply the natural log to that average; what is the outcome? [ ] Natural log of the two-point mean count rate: 0.697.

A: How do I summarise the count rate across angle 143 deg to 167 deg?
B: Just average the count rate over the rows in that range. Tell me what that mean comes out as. 1.96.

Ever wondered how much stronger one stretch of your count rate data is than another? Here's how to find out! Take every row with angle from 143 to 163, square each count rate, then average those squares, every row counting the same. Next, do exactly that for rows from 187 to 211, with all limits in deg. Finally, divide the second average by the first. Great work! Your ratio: 1.02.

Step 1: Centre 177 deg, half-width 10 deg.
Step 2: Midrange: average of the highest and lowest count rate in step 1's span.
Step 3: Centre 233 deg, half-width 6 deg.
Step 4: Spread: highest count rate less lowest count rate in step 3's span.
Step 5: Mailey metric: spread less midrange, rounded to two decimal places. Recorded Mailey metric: -1.83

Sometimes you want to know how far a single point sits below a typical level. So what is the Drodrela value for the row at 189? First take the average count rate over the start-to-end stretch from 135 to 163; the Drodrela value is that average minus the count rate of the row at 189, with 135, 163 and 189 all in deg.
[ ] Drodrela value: 0.12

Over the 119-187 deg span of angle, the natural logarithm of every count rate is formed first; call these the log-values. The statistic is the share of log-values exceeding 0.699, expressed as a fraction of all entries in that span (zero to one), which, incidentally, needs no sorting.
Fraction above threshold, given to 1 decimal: 0.2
